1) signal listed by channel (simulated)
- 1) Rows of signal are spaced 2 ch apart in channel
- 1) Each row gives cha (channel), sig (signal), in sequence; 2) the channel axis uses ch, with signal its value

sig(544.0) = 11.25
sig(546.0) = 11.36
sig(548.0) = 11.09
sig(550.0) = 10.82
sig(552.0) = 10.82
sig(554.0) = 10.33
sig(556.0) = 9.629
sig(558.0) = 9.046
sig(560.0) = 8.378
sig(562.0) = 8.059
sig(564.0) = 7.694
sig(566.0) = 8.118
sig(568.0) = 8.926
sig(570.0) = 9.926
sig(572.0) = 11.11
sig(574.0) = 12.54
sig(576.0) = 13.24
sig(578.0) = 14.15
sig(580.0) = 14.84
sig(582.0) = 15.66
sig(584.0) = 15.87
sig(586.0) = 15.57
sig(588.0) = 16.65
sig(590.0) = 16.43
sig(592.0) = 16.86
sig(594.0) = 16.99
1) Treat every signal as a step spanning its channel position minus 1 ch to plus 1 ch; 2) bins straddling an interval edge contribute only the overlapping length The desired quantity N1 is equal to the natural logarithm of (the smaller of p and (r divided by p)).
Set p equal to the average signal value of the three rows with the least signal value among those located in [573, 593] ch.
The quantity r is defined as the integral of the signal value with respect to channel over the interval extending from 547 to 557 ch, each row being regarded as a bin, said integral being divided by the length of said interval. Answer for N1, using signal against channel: -0.2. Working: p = 13.3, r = 11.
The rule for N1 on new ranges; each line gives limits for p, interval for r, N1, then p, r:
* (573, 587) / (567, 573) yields -0.3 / 13.3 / 10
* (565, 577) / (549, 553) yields 0.2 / 9.0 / 11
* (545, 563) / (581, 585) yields 0.6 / 8.5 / 16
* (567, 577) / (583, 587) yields 0.5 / 10.0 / 16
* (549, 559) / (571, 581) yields 0.3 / 9.7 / 13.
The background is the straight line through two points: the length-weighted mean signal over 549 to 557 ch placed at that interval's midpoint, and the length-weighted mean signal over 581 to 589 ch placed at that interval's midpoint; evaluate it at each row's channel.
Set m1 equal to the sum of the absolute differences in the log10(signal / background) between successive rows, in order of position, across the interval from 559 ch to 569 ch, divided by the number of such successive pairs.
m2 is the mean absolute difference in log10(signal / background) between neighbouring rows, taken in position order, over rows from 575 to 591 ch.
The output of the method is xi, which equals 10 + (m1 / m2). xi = 11.8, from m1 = 0.026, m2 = 0.0141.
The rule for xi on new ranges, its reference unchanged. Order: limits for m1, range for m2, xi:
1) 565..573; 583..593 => 12.5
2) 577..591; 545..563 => 10.4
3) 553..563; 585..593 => 13.3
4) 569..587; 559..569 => 10.8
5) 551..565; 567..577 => 11.2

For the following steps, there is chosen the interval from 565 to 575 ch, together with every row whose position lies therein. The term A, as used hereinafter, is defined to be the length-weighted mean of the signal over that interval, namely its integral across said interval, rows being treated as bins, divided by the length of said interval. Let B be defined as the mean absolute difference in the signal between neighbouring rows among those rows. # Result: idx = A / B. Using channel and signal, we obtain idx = 9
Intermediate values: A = 10.1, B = 1.11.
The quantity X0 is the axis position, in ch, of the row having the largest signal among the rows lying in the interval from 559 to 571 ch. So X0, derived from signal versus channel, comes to 570.0 ch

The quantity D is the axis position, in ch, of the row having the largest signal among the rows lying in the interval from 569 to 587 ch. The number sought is 584.0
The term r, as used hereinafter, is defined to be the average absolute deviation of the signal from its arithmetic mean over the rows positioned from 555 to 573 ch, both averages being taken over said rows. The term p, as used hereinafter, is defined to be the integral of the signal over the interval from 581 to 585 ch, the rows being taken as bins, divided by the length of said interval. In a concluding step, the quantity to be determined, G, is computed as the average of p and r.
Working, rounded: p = 16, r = 0.84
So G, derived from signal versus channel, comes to 8.3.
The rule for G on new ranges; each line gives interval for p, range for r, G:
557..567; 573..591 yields 4.7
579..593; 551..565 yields 8.5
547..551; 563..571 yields 5.9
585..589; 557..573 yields 8.5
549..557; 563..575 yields 5.9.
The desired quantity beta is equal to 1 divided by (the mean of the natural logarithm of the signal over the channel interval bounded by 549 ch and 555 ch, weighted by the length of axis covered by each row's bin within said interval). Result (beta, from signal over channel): 0.42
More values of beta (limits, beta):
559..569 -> 0.47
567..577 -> 0.42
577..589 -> 0.37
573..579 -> 0.39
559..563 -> 0.47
